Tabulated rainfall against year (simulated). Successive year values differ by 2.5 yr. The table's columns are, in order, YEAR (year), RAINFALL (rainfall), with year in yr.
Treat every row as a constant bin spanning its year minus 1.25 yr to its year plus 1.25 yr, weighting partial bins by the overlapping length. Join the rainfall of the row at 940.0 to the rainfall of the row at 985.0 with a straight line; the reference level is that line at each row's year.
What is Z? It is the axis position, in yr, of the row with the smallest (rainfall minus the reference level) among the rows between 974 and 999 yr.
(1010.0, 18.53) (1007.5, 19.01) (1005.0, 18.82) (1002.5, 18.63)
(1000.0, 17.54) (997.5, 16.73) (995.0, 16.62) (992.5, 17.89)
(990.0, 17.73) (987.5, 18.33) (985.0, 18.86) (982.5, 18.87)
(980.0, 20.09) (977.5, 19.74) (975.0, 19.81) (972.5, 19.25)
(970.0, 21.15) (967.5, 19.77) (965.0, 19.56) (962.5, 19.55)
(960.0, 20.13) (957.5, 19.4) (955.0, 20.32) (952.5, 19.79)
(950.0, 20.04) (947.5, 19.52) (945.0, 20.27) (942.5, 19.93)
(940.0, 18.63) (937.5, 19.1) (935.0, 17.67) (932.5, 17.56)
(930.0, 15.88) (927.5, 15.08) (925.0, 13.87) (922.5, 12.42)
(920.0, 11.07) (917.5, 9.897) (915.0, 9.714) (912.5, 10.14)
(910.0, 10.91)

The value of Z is 995.0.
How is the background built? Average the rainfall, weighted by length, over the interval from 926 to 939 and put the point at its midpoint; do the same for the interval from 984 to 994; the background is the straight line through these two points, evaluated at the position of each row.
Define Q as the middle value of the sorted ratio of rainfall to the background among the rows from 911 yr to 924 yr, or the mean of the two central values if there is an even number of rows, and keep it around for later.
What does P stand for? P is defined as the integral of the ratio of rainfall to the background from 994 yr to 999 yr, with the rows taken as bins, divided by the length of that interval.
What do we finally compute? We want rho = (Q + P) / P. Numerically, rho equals 1.67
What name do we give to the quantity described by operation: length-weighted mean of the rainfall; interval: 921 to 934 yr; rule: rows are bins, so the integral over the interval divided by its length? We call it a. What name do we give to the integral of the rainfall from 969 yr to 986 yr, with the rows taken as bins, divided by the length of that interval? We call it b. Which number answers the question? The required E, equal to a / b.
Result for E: 0.76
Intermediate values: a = 14.9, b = 20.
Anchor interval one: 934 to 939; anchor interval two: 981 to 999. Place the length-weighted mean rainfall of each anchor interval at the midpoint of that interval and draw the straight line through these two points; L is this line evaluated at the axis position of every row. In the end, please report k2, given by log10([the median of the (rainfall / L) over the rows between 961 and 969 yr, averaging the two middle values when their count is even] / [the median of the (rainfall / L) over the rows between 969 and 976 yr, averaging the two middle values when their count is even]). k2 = -0.01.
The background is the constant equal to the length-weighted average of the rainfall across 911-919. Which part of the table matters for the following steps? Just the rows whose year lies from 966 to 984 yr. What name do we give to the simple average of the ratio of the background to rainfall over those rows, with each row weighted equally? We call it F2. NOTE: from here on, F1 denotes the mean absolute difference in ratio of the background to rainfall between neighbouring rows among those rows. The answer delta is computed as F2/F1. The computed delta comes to 22.1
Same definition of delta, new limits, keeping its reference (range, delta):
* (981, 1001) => 34.7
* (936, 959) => 30.9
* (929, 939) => 16.2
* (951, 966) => 36.0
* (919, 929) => 9.7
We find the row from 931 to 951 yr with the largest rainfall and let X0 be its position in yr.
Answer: 945.0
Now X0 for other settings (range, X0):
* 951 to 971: 970.0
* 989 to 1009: 1007.5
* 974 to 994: 980.0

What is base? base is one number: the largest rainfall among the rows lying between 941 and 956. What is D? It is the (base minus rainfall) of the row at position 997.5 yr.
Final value 4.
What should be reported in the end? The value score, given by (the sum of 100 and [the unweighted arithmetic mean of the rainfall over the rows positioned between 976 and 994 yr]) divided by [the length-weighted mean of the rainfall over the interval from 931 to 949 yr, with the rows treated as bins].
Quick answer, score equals 6.28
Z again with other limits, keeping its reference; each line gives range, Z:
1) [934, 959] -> 935.0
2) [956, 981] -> 972.5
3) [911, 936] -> 915.0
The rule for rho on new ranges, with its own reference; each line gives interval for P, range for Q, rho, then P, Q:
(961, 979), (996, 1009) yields 1.91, 1.12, 1.01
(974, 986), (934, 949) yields 2.03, 1.08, 1.12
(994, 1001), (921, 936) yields 1.99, 0.93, 0.91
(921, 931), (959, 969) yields 2.33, 0.84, 1.11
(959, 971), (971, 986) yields 1.96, 1.13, 1.09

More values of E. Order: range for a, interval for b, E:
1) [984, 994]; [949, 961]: 0.91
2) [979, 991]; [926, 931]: 1.22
